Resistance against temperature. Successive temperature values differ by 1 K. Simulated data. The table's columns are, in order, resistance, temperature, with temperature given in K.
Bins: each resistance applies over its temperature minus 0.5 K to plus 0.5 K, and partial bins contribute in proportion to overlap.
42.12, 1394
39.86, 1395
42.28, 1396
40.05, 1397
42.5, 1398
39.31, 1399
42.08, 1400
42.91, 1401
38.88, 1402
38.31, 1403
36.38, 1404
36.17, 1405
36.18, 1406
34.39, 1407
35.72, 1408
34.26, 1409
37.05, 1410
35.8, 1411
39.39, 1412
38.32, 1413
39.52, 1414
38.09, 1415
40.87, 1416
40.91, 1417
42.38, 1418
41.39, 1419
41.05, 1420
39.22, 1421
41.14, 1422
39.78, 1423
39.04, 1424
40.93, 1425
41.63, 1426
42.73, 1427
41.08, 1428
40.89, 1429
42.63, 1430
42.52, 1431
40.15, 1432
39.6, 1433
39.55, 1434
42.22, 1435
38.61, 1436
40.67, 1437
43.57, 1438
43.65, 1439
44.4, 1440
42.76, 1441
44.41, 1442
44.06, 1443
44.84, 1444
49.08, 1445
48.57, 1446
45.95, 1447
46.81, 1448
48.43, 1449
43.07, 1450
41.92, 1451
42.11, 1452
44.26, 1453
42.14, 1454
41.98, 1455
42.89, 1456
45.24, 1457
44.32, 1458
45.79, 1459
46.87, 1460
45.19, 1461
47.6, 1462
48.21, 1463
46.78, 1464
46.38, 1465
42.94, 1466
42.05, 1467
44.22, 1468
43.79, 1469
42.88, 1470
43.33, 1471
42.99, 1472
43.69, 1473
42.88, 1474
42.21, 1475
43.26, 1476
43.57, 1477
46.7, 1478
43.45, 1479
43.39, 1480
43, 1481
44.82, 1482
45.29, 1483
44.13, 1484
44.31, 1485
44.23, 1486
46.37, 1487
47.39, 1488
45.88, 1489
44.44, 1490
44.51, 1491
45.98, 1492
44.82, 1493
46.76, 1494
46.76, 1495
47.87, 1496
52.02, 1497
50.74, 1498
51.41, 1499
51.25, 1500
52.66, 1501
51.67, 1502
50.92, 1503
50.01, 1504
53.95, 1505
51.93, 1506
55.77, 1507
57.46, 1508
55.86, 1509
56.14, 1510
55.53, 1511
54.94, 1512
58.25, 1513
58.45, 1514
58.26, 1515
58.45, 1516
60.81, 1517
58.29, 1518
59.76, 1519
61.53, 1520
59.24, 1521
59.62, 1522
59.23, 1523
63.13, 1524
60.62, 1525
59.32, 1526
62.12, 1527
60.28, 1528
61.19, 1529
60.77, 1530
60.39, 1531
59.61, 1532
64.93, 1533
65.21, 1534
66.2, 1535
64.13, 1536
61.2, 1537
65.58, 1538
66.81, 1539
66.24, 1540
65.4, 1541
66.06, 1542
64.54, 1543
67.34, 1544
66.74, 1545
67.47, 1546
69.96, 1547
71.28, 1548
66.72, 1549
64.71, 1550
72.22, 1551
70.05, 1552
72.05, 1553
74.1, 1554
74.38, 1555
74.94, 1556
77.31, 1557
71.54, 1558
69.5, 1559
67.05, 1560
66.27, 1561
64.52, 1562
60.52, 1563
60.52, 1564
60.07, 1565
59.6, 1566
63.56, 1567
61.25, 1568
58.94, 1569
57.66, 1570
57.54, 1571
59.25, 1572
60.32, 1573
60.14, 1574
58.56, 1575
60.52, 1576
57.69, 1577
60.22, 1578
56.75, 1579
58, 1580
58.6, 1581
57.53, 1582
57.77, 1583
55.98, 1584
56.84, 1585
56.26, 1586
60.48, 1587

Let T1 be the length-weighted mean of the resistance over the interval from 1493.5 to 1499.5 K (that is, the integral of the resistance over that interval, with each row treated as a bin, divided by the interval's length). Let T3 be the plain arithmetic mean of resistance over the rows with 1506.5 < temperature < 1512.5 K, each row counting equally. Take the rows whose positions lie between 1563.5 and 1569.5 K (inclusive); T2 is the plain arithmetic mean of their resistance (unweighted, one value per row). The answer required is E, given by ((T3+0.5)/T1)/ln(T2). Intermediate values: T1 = 49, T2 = 60.7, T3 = 56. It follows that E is 0.279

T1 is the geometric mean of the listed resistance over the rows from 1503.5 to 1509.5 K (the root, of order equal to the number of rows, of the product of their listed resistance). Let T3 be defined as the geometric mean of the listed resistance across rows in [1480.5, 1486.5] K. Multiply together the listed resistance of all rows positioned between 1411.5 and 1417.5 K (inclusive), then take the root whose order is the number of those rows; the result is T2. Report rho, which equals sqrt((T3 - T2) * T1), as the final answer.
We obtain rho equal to 16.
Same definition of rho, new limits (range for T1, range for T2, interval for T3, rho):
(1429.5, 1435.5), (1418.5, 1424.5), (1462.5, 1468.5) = 14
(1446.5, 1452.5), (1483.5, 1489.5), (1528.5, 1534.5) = 27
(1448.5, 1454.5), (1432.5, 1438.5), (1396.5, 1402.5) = 3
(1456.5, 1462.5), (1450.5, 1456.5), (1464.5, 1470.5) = 7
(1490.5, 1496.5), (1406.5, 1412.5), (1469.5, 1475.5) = 18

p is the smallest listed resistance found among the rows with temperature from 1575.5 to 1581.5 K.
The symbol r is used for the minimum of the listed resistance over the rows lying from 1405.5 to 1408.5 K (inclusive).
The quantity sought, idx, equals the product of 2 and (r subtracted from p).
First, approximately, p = 56.75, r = 34.39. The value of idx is 45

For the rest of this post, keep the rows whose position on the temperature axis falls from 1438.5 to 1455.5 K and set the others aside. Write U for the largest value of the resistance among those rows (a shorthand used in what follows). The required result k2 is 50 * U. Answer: 2454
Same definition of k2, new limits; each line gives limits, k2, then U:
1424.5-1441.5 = 2220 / 44.4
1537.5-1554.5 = 3705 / 74.1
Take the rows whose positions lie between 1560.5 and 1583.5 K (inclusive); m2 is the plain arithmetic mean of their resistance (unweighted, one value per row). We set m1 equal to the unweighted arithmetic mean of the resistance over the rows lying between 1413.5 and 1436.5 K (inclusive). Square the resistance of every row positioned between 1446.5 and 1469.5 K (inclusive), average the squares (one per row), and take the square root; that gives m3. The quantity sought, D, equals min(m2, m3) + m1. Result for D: 85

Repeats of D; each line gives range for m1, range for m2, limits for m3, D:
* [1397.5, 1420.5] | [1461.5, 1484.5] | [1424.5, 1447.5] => 82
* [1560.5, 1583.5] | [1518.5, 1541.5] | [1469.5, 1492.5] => 104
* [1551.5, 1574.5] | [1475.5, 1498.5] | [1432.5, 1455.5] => 109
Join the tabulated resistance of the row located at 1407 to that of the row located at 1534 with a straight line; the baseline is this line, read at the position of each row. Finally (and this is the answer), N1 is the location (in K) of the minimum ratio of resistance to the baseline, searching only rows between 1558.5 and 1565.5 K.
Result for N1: 1565 K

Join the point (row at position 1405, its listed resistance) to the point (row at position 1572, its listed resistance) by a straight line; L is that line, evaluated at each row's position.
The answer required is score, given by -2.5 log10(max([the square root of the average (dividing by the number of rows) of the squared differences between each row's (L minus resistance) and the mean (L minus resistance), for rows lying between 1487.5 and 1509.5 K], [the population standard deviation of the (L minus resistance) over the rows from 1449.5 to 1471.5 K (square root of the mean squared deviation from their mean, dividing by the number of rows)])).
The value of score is -1.2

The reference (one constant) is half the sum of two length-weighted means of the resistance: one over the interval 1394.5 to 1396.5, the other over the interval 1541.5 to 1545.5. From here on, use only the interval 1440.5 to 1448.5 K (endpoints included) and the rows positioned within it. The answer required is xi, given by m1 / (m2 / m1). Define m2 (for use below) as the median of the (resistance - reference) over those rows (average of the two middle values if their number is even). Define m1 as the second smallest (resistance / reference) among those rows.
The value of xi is -0.082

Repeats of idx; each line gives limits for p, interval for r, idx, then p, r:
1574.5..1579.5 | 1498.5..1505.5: 13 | 56.75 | 50.01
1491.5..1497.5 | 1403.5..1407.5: 21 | 44.82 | 34.39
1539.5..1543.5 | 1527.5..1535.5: 10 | 64.54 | 59.61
